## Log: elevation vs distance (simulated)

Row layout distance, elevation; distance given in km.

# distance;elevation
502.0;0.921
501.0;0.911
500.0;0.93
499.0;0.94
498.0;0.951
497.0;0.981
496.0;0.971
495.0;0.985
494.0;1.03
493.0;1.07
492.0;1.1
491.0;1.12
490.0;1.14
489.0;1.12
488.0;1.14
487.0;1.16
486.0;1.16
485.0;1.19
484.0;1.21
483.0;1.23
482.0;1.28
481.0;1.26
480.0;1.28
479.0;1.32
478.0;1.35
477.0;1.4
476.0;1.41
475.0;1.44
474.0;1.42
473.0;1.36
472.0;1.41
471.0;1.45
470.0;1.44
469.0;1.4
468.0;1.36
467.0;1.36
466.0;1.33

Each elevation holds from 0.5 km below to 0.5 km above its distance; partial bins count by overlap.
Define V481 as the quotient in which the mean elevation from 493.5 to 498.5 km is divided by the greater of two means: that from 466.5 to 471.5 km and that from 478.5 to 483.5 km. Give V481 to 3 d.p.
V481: 0.702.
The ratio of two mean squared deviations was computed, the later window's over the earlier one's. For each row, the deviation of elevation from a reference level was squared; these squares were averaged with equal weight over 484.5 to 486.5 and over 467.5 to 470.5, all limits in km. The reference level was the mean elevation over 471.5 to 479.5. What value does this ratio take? 38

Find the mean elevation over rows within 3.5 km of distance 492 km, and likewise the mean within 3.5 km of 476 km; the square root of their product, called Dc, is 1.22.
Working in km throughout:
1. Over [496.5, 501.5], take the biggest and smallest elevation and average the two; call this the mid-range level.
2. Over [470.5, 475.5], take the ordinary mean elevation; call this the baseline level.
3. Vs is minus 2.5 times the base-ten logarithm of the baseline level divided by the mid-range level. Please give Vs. -0.438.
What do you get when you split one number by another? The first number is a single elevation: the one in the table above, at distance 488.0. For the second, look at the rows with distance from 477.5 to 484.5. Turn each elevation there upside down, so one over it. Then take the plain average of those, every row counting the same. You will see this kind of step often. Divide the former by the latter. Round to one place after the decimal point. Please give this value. 1.5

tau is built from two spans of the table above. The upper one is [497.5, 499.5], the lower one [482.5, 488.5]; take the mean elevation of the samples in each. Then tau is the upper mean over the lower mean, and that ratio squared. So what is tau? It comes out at 0.64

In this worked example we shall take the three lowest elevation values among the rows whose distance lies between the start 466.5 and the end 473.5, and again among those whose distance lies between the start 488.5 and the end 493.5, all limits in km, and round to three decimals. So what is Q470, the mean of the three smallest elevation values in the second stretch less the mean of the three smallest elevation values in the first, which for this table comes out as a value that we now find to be -0.263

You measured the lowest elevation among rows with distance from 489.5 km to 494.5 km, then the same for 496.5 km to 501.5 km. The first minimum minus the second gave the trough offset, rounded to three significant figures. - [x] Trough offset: 0.119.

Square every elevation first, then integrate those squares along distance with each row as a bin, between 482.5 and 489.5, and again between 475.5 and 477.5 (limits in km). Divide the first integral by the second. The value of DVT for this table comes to 2.4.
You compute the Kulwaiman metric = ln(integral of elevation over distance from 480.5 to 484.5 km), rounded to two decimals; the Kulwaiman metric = 1.61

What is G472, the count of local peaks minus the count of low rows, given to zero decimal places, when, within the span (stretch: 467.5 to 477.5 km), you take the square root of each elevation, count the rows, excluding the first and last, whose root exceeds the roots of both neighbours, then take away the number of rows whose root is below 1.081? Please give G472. 2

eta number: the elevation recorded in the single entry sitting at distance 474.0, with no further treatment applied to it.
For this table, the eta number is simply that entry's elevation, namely 1.42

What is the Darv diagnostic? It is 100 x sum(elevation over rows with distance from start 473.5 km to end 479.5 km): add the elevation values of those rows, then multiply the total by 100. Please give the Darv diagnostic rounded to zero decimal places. 834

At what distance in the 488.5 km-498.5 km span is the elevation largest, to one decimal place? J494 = 490.0 km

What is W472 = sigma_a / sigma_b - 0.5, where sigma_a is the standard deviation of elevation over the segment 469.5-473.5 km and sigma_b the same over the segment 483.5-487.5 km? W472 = 1.1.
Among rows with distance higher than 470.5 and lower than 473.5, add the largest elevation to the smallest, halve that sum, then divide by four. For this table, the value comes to 0.351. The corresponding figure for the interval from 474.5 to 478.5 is 0.349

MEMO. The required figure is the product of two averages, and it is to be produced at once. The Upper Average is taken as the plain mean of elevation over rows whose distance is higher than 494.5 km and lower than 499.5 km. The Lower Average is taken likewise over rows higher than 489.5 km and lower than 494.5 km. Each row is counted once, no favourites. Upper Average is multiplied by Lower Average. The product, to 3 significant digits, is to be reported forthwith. 1.05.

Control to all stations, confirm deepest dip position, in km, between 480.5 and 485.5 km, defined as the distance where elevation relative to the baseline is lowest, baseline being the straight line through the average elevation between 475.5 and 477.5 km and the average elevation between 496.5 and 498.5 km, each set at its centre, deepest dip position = 481.0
